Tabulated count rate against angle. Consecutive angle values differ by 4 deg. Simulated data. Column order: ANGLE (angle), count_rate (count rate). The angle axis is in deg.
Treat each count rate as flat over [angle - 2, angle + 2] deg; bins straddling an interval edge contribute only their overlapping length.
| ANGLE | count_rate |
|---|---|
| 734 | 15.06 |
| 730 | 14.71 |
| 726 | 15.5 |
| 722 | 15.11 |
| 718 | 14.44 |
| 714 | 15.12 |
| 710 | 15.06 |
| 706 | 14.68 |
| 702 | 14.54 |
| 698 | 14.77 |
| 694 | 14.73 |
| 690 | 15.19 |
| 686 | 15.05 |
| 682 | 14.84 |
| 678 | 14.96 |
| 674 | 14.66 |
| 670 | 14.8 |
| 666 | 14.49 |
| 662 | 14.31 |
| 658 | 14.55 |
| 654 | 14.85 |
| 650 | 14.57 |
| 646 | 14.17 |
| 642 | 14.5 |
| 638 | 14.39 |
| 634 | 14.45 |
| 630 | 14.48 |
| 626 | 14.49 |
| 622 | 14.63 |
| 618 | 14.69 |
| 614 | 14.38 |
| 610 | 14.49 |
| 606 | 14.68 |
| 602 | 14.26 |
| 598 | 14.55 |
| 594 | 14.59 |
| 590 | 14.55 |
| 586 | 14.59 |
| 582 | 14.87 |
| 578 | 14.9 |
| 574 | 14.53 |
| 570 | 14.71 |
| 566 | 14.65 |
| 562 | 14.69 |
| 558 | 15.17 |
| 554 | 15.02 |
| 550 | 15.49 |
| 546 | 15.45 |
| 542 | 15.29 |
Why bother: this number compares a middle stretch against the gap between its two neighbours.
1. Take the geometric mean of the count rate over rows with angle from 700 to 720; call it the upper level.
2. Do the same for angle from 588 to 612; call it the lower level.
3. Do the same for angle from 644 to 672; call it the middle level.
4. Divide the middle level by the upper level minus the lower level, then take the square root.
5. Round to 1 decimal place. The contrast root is 7.7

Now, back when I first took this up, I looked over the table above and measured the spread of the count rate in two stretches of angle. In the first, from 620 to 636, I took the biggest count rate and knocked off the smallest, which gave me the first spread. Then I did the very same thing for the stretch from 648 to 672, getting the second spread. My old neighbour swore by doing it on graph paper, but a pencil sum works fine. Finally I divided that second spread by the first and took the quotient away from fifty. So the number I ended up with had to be 47.0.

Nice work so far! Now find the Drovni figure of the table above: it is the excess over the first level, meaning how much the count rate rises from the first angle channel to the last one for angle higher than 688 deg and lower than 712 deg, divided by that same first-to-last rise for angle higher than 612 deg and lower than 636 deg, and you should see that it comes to -1.9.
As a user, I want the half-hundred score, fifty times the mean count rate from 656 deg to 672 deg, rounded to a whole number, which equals 727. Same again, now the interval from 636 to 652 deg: 720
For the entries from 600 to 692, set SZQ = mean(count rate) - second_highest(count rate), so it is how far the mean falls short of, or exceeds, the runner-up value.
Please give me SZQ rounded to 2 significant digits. -0.45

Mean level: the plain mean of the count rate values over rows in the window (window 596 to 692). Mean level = 14.6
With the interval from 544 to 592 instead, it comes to 14.9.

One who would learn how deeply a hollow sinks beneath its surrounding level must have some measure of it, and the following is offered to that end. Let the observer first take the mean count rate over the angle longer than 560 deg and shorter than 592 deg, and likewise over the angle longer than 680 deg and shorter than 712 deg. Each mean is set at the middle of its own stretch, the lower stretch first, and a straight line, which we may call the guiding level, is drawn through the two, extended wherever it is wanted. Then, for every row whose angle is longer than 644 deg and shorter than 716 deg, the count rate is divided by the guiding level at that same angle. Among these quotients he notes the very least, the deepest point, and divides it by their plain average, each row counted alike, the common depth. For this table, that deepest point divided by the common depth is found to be 0.964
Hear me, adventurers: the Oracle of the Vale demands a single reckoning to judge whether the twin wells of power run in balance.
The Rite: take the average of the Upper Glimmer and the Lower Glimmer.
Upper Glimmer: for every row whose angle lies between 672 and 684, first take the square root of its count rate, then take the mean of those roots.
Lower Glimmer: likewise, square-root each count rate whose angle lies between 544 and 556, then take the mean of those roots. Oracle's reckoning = 3.882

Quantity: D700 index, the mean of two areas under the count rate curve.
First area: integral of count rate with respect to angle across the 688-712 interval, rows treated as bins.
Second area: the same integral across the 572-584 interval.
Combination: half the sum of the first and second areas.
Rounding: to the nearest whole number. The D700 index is 267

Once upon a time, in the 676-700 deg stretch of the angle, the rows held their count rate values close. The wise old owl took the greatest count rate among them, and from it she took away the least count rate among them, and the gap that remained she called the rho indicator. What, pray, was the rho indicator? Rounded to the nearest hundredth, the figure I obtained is 0.46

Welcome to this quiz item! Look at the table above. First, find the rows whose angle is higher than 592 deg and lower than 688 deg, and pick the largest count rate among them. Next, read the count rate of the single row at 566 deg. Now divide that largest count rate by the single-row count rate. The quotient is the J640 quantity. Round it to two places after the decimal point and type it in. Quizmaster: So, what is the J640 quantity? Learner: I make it 1.03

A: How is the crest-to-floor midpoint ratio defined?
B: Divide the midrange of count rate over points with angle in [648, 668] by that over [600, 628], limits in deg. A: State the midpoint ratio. 1.007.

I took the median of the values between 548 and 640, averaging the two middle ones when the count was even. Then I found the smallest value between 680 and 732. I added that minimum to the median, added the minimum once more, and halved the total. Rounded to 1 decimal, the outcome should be 21.7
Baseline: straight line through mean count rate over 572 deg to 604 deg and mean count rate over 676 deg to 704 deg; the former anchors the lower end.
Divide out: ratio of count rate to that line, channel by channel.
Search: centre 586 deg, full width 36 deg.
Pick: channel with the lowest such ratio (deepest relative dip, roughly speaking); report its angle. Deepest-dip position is 602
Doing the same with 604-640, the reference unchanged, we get 638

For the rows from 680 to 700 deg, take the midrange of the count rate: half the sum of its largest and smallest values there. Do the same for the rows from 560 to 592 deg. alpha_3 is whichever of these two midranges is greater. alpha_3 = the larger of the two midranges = 15.0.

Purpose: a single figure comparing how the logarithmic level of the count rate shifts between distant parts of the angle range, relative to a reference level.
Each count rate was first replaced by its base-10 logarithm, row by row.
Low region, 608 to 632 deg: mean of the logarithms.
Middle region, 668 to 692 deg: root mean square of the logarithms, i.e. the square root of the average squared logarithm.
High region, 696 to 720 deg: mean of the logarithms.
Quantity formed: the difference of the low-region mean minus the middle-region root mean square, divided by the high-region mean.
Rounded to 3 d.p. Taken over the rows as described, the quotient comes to -0.010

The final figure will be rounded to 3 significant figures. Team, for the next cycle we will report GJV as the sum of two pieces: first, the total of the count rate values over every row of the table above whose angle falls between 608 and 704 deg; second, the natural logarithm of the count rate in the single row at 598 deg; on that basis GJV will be 354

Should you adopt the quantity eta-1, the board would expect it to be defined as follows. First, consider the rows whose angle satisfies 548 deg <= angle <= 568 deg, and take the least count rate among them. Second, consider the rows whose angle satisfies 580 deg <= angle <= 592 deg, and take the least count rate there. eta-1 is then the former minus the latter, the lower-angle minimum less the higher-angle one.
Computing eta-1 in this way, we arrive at 0.10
